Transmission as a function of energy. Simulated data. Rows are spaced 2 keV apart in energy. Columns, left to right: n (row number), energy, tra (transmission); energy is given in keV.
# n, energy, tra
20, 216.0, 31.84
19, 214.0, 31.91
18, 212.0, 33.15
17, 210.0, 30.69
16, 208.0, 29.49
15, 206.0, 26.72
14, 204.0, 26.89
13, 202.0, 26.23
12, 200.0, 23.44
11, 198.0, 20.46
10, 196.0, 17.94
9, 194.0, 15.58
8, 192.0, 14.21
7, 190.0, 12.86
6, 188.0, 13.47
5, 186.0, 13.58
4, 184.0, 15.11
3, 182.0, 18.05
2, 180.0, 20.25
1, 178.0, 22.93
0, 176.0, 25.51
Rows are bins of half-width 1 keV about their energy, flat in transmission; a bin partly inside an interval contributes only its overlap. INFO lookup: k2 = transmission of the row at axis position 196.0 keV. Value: 17.94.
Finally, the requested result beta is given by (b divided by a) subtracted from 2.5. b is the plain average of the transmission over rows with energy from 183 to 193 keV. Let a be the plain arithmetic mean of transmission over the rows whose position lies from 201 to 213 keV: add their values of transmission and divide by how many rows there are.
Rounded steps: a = 28.9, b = 14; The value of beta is 2.0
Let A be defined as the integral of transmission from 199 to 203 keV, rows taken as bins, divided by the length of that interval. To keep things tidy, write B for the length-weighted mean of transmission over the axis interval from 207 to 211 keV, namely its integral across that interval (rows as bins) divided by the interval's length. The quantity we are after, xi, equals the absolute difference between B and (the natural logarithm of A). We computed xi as 27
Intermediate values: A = 25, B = 30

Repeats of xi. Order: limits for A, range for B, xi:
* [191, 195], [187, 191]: 10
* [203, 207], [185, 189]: 10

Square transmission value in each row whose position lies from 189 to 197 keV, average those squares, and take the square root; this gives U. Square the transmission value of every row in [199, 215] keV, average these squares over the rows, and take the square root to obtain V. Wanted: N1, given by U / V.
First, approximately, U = 15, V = 29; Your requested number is 0.5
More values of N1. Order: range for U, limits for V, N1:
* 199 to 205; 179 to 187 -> 1.5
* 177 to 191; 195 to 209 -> 0.7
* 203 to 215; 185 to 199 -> 1.9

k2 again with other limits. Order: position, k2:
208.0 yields 29.49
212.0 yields 33.15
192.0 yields 14.21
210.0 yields 30.69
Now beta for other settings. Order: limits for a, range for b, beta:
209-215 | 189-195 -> 2.1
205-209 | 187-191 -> 2.0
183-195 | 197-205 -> 0.8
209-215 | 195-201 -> 1.9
